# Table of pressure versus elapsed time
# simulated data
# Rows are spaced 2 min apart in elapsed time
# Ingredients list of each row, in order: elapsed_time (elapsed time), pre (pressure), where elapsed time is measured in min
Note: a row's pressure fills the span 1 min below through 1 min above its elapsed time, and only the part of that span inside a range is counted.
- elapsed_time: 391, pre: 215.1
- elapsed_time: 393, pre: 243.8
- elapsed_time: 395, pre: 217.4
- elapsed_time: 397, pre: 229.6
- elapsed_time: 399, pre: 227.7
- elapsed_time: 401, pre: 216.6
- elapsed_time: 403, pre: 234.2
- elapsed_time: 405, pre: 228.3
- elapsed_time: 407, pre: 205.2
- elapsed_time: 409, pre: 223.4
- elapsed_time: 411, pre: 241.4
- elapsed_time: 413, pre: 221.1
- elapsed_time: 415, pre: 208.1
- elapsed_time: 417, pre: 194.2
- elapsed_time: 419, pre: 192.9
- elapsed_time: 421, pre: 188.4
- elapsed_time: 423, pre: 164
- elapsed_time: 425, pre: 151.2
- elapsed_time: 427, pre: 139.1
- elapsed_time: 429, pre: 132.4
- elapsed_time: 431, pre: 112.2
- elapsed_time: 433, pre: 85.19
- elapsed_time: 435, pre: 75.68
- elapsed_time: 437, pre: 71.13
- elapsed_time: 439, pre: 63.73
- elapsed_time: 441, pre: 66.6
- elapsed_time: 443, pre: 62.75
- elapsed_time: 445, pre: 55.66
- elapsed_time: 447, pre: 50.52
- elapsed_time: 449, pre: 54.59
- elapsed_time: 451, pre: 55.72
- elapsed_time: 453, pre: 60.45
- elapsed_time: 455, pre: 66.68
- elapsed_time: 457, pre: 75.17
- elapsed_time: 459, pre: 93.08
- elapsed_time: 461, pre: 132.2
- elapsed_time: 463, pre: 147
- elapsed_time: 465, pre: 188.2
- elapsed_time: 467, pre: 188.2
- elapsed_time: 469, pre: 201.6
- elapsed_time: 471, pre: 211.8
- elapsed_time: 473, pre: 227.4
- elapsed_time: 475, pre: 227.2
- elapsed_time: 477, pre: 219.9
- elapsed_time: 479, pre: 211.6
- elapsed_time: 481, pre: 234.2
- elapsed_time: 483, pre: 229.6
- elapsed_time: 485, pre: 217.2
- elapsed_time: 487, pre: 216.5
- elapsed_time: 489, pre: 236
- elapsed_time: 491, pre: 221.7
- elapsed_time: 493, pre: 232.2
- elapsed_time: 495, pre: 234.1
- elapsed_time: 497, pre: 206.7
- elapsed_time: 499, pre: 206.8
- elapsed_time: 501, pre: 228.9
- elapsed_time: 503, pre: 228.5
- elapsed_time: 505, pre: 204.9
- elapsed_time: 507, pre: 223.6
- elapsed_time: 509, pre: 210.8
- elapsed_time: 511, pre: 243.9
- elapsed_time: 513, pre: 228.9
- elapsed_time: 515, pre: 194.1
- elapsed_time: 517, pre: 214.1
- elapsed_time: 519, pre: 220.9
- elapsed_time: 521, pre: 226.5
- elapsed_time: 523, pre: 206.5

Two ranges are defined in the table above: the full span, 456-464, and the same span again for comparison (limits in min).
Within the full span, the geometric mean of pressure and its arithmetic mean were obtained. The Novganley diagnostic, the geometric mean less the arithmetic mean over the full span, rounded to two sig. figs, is -3.9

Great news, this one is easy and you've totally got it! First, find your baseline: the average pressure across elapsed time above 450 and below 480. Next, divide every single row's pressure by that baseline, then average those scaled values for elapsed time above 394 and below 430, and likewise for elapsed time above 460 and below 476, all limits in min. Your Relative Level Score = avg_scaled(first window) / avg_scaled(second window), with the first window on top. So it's 1.05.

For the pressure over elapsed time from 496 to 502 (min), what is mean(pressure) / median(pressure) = 1.04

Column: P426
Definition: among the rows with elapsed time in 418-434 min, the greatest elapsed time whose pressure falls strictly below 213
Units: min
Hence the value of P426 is 433 min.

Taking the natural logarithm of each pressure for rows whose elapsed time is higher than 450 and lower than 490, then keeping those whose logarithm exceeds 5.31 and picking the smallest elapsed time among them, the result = 471 min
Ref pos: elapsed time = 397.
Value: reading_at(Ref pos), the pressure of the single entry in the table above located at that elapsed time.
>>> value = 229.6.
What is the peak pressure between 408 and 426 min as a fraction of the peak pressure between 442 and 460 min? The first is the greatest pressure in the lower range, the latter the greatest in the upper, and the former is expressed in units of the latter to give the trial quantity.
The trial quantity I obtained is 2.6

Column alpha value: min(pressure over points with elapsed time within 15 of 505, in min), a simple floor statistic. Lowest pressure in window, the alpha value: 194.1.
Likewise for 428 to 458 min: 50.52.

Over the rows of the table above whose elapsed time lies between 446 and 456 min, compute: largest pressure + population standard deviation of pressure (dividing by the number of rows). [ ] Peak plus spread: 72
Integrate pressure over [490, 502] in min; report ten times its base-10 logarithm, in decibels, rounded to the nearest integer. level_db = 34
